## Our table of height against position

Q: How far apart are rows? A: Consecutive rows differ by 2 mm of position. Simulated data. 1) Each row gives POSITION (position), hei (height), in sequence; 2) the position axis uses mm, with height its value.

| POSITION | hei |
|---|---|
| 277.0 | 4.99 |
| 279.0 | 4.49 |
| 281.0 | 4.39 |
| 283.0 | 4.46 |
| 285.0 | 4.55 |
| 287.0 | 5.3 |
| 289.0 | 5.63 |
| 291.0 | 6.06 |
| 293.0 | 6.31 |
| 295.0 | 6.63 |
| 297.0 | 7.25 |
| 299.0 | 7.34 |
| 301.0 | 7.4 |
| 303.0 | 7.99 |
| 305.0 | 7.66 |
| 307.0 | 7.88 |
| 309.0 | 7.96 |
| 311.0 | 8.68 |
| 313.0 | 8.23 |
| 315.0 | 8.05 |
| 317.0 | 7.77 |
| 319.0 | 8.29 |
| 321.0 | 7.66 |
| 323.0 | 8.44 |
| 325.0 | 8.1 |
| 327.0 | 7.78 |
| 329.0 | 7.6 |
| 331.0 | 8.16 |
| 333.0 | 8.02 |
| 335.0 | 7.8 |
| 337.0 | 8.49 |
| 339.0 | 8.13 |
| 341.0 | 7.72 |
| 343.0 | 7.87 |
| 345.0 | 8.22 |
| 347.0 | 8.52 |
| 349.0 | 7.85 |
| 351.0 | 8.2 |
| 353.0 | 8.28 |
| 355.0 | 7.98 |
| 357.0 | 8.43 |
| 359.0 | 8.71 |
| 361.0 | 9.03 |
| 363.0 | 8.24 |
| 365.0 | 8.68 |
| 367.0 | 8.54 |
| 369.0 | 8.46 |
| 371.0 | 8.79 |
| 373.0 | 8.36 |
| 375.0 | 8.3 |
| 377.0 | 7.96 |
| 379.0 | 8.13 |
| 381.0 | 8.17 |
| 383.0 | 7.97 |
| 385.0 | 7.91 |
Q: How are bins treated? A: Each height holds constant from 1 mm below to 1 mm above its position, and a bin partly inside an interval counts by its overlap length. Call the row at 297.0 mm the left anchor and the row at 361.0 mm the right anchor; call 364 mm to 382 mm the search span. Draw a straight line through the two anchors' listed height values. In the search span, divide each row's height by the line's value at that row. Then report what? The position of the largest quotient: 365.0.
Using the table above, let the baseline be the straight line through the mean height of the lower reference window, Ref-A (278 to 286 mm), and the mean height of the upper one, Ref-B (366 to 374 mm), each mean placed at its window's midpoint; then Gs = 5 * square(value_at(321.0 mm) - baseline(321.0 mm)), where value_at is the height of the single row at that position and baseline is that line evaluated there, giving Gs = 10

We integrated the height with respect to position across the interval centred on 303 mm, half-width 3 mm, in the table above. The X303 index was 46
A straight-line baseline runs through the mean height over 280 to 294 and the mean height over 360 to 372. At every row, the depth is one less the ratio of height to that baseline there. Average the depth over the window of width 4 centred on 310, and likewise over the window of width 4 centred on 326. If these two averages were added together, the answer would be -0.48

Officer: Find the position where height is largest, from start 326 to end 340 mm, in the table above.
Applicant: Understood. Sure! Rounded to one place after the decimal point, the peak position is 337.0 mm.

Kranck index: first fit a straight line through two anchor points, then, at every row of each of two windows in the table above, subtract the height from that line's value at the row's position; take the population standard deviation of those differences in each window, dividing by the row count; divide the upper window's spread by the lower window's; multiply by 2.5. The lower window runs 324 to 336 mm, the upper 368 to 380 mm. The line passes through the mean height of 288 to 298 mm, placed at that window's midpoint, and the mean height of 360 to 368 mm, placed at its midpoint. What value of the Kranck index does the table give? 3.8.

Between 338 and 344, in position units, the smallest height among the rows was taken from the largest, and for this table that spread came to 0.41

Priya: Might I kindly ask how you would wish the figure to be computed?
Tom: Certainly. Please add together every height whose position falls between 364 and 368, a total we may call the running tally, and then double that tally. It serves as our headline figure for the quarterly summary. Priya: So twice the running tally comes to 34.4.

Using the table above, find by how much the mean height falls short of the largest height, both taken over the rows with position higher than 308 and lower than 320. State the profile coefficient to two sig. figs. 0.52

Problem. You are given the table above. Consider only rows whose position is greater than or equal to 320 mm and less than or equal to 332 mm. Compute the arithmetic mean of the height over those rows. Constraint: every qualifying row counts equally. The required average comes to 7.96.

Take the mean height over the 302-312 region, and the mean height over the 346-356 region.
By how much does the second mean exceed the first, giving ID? 0.13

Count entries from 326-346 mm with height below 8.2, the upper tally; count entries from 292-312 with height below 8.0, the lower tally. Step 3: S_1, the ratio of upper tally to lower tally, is 0.89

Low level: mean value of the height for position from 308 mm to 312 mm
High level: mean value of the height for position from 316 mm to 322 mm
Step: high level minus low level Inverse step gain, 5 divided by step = -12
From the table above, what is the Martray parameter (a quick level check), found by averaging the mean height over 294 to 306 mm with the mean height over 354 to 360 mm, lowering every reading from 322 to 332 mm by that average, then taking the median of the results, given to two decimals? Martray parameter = 0.22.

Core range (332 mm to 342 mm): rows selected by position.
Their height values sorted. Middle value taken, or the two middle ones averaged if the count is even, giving 8.0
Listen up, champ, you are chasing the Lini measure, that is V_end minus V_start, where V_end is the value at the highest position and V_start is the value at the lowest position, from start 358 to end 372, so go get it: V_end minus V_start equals 0.1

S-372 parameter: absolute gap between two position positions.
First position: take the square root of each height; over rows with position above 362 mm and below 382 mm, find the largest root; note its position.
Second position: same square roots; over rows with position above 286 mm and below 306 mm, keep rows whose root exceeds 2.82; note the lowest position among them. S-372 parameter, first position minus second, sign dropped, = 68 mm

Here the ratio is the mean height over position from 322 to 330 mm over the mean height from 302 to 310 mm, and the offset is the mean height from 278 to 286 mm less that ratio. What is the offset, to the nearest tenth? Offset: 3.5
